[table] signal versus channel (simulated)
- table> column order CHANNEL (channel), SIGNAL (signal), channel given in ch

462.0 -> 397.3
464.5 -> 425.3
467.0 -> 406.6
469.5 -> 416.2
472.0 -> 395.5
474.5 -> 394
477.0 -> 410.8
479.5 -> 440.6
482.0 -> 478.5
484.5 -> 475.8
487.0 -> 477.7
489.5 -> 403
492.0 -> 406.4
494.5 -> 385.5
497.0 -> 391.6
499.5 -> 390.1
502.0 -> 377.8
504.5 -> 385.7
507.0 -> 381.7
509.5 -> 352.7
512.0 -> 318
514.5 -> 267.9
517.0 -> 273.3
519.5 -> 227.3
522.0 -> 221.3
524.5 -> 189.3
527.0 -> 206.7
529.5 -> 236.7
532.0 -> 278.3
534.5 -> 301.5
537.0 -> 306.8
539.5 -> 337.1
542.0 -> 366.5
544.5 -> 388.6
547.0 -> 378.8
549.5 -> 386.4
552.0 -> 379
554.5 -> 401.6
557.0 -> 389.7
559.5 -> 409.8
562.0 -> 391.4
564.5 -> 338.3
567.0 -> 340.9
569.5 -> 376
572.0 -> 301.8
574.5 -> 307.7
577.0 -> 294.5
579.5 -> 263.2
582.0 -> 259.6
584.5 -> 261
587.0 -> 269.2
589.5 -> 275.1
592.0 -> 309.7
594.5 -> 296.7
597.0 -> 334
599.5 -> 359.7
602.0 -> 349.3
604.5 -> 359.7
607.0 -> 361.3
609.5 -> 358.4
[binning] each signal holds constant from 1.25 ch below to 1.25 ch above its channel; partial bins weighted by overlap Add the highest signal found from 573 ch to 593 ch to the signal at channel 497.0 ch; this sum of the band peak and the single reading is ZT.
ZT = 701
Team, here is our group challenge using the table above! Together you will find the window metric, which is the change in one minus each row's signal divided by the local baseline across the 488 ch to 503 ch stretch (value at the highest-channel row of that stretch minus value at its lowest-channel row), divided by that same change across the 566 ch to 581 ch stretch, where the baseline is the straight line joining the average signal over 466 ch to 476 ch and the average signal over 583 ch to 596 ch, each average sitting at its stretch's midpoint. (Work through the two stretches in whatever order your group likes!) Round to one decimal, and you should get 0.1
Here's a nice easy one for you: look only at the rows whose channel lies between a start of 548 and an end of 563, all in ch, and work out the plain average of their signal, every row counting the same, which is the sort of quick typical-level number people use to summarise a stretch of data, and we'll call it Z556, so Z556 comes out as 393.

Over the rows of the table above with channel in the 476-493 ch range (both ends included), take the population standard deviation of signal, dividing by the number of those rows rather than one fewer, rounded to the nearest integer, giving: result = 33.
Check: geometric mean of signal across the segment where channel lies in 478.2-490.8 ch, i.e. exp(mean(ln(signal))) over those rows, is 454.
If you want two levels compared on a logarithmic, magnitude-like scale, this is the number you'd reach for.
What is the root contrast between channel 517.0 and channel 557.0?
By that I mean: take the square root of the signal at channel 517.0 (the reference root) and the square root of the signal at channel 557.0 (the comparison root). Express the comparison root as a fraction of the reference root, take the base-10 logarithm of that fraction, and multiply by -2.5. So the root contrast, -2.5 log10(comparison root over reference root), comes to -0.19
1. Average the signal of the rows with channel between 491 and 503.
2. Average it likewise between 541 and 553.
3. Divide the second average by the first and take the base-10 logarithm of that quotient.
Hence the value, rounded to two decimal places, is -0.01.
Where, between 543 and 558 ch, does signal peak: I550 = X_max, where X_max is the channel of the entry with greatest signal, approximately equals 554.5 ch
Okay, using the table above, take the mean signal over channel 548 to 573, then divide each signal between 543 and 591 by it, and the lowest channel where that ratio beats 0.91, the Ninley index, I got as 544.5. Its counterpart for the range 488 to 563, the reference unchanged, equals 489.5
